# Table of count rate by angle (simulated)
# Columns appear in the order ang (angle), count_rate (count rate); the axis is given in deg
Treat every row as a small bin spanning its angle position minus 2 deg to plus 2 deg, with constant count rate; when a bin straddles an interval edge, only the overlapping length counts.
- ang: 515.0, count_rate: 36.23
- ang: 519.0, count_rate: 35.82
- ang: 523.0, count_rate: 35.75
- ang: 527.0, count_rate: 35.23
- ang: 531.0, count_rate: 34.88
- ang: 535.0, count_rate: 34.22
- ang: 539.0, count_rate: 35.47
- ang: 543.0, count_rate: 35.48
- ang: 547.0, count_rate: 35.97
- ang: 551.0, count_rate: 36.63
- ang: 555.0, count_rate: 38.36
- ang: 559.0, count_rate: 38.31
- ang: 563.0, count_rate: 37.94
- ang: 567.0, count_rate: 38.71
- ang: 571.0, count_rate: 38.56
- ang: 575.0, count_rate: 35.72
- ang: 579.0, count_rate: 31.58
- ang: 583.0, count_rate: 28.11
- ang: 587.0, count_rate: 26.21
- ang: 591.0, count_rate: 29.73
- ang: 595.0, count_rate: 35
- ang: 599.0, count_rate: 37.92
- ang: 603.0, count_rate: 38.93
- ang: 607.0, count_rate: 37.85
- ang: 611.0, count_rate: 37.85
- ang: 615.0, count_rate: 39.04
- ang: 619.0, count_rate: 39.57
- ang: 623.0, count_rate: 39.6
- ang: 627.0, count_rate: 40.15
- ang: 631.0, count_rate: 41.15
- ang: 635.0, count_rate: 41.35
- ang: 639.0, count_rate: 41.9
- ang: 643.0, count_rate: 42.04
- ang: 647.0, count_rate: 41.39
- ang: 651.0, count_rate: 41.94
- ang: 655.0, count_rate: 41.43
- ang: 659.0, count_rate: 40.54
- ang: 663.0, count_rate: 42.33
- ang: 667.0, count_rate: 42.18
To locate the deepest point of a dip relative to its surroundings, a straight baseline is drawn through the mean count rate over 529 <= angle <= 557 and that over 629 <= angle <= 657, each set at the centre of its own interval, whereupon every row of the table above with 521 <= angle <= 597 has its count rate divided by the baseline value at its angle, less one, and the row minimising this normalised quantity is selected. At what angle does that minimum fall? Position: 587.0 deg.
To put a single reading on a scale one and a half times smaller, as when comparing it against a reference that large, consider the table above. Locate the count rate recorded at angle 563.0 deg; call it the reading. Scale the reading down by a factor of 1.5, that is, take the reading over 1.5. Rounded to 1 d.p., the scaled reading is 25.3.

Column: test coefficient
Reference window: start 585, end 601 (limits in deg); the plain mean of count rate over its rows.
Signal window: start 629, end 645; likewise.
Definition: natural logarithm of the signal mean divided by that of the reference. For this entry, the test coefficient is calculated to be 0.26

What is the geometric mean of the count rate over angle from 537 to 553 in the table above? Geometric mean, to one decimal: 35.9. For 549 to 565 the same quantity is 37.8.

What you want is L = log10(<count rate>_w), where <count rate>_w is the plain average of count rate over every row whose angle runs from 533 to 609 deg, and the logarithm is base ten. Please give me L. 1.55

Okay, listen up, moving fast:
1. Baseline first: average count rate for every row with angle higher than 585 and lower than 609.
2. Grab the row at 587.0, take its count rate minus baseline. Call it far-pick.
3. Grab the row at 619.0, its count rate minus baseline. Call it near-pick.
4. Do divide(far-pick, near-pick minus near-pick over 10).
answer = -1.7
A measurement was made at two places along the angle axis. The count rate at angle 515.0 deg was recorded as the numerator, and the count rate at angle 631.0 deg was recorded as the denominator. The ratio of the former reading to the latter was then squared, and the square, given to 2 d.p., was 0.78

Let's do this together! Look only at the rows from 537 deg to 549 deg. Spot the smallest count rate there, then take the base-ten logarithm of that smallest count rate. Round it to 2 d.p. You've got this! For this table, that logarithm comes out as 1.55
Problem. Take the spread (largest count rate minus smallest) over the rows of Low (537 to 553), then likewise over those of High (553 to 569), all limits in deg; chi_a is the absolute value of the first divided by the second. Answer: 1.5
